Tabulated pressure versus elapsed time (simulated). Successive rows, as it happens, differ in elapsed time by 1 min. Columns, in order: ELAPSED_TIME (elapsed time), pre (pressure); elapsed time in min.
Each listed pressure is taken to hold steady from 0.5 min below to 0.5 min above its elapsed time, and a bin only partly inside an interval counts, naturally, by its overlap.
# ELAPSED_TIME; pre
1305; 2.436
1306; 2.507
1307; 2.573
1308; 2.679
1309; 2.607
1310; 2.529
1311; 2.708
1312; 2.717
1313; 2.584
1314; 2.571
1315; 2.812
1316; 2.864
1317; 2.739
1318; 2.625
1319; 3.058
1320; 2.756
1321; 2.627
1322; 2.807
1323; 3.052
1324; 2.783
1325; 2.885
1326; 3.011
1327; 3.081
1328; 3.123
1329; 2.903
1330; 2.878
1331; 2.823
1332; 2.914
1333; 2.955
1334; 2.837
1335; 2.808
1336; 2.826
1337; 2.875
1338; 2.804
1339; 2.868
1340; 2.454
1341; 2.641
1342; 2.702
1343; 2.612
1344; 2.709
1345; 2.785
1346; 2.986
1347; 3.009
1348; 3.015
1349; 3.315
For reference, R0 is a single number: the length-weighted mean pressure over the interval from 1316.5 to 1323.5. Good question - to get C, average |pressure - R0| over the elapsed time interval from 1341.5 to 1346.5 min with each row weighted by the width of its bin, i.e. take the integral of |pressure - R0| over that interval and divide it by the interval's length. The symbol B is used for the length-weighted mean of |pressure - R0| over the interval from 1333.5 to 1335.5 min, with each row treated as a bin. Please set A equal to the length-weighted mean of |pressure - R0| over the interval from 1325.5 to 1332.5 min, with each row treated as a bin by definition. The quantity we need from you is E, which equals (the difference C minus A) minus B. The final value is -0.05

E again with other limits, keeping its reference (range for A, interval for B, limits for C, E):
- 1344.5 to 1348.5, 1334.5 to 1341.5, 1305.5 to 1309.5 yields -0.03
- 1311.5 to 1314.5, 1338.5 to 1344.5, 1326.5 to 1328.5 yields -0.06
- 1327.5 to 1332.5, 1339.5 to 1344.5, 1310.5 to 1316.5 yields -0.19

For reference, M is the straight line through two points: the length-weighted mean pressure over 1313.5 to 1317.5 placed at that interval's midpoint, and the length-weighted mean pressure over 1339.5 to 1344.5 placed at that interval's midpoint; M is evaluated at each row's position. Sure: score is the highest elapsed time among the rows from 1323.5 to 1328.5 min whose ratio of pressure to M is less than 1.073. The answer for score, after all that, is 1325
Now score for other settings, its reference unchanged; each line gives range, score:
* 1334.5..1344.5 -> 1344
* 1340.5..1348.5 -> 1345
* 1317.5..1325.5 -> 1325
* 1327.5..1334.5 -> 1334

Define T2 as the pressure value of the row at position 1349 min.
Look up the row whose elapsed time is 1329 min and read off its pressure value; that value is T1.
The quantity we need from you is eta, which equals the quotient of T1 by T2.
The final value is 0.88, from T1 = 2.903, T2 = 3.315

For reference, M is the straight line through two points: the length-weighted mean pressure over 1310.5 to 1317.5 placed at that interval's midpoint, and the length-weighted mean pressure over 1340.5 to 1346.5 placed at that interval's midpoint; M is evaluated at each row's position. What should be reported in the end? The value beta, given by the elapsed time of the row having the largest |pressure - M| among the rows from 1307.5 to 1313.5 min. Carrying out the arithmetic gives 1310 min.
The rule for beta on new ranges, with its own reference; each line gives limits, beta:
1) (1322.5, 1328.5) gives 1328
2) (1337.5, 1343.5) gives 1340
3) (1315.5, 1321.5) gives 1319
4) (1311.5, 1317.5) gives 1316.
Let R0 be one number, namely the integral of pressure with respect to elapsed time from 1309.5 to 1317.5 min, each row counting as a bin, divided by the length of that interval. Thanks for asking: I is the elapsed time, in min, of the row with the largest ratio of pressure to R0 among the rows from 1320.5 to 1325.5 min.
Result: 1323 min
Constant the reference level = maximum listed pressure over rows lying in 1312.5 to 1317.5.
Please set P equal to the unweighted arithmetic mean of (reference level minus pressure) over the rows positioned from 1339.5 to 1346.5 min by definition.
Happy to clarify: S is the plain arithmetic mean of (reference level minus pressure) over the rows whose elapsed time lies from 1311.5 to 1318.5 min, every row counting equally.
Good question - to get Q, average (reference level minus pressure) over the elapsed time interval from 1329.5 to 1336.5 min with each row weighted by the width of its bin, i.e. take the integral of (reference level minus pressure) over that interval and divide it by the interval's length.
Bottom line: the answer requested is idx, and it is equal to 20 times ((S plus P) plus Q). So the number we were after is 7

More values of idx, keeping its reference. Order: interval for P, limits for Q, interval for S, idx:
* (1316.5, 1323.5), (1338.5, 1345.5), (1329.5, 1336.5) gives 5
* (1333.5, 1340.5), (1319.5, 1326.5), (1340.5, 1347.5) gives 4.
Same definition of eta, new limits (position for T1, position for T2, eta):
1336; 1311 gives 1.04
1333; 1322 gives 1.05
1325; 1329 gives 0.99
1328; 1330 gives 1.09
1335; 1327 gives 0.91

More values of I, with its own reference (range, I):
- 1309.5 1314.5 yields 1312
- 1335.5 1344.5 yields 1337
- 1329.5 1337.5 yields 1333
